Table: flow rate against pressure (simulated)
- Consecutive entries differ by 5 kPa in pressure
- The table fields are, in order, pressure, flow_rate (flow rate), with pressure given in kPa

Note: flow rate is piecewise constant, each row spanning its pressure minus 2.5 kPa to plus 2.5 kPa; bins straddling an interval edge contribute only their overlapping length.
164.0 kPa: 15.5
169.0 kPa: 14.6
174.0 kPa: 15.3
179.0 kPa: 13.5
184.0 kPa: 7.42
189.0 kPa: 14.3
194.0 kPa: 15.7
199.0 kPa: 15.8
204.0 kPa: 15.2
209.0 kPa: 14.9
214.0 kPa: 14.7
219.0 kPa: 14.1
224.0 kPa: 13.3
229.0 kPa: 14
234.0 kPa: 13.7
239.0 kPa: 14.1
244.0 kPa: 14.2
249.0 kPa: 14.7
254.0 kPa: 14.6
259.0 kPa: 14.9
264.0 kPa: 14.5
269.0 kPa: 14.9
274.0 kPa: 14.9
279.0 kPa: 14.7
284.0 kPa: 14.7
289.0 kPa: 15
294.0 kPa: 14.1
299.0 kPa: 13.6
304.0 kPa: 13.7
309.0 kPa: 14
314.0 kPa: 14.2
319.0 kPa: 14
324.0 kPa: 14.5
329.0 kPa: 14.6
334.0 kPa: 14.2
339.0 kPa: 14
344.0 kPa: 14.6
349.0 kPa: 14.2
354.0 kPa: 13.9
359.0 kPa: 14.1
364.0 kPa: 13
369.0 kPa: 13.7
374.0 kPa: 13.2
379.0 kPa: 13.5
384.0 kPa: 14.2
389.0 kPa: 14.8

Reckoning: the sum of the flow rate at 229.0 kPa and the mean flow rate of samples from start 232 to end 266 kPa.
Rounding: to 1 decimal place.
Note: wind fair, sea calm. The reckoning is 28.4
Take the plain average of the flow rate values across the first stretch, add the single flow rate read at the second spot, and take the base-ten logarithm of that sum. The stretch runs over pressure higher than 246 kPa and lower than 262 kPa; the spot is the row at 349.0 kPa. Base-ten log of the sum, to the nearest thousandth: 1.461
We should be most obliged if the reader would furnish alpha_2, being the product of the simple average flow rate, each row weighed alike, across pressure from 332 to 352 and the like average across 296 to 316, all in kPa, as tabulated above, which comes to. 198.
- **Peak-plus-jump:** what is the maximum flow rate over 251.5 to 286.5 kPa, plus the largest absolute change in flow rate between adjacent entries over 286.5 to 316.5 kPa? 15.8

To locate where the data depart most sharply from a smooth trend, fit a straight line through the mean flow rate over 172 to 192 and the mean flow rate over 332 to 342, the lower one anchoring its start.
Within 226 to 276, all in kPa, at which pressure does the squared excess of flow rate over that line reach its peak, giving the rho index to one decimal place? 259.0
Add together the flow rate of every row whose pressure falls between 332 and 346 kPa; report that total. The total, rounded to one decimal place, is 42.8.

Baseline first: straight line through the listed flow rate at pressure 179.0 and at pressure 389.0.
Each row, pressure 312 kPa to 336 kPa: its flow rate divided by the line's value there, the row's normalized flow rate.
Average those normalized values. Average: 0.99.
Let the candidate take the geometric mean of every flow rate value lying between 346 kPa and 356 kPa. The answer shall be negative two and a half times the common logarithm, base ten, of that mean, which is -2.87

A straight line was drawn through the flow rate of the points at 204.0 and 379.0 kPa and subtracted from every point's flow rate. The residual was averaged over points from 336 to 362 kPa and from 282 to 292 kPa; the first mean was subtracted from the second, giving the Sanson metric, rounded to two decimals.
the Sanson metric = 0.08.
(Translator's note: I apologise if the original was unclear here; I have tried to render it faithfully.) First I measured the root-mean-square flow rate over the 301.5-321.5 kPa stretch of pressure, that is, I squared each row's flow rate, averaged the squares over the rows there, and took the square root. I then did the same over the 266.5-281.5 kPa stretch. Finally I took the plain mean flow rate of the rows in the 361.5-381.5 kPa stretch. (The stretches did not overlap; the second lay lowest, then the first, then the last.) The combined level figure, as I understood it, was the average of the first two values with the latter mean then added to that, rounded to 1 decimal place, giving 27.8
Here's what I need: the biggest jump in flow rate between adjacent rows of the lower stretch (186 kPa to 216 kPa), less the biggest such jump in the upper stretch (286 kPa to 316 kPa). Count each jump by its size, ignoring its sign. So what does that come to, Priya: 0.5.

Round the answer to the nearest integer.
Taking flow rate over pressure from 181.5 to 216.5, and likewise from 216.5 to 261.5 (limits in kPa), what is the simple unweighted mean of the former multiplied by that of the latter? 199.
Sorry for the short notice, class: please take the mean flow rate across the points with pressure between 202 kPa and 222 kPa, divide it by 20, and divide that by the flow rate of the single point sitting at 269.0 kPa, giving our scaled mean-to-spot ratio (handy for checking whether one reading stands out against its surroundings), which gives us 0.049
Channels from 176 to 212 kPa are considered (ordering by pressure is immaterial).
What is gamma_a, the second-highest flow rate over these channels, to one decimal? 15.7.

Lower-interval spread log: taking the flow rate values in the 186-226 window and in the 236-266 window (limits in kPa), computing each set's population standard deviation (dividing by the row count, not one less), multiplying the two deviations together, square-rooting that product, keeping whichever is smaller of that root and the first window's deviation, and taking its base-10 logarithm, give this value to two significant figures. -0.33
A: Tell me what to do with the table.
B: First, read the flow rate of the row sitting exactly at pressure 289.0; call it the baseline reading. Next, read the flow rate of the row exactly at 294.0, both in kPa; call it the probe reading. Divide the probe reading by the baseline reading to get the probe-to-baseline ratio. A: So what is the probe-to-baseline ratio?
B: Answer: 0.94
